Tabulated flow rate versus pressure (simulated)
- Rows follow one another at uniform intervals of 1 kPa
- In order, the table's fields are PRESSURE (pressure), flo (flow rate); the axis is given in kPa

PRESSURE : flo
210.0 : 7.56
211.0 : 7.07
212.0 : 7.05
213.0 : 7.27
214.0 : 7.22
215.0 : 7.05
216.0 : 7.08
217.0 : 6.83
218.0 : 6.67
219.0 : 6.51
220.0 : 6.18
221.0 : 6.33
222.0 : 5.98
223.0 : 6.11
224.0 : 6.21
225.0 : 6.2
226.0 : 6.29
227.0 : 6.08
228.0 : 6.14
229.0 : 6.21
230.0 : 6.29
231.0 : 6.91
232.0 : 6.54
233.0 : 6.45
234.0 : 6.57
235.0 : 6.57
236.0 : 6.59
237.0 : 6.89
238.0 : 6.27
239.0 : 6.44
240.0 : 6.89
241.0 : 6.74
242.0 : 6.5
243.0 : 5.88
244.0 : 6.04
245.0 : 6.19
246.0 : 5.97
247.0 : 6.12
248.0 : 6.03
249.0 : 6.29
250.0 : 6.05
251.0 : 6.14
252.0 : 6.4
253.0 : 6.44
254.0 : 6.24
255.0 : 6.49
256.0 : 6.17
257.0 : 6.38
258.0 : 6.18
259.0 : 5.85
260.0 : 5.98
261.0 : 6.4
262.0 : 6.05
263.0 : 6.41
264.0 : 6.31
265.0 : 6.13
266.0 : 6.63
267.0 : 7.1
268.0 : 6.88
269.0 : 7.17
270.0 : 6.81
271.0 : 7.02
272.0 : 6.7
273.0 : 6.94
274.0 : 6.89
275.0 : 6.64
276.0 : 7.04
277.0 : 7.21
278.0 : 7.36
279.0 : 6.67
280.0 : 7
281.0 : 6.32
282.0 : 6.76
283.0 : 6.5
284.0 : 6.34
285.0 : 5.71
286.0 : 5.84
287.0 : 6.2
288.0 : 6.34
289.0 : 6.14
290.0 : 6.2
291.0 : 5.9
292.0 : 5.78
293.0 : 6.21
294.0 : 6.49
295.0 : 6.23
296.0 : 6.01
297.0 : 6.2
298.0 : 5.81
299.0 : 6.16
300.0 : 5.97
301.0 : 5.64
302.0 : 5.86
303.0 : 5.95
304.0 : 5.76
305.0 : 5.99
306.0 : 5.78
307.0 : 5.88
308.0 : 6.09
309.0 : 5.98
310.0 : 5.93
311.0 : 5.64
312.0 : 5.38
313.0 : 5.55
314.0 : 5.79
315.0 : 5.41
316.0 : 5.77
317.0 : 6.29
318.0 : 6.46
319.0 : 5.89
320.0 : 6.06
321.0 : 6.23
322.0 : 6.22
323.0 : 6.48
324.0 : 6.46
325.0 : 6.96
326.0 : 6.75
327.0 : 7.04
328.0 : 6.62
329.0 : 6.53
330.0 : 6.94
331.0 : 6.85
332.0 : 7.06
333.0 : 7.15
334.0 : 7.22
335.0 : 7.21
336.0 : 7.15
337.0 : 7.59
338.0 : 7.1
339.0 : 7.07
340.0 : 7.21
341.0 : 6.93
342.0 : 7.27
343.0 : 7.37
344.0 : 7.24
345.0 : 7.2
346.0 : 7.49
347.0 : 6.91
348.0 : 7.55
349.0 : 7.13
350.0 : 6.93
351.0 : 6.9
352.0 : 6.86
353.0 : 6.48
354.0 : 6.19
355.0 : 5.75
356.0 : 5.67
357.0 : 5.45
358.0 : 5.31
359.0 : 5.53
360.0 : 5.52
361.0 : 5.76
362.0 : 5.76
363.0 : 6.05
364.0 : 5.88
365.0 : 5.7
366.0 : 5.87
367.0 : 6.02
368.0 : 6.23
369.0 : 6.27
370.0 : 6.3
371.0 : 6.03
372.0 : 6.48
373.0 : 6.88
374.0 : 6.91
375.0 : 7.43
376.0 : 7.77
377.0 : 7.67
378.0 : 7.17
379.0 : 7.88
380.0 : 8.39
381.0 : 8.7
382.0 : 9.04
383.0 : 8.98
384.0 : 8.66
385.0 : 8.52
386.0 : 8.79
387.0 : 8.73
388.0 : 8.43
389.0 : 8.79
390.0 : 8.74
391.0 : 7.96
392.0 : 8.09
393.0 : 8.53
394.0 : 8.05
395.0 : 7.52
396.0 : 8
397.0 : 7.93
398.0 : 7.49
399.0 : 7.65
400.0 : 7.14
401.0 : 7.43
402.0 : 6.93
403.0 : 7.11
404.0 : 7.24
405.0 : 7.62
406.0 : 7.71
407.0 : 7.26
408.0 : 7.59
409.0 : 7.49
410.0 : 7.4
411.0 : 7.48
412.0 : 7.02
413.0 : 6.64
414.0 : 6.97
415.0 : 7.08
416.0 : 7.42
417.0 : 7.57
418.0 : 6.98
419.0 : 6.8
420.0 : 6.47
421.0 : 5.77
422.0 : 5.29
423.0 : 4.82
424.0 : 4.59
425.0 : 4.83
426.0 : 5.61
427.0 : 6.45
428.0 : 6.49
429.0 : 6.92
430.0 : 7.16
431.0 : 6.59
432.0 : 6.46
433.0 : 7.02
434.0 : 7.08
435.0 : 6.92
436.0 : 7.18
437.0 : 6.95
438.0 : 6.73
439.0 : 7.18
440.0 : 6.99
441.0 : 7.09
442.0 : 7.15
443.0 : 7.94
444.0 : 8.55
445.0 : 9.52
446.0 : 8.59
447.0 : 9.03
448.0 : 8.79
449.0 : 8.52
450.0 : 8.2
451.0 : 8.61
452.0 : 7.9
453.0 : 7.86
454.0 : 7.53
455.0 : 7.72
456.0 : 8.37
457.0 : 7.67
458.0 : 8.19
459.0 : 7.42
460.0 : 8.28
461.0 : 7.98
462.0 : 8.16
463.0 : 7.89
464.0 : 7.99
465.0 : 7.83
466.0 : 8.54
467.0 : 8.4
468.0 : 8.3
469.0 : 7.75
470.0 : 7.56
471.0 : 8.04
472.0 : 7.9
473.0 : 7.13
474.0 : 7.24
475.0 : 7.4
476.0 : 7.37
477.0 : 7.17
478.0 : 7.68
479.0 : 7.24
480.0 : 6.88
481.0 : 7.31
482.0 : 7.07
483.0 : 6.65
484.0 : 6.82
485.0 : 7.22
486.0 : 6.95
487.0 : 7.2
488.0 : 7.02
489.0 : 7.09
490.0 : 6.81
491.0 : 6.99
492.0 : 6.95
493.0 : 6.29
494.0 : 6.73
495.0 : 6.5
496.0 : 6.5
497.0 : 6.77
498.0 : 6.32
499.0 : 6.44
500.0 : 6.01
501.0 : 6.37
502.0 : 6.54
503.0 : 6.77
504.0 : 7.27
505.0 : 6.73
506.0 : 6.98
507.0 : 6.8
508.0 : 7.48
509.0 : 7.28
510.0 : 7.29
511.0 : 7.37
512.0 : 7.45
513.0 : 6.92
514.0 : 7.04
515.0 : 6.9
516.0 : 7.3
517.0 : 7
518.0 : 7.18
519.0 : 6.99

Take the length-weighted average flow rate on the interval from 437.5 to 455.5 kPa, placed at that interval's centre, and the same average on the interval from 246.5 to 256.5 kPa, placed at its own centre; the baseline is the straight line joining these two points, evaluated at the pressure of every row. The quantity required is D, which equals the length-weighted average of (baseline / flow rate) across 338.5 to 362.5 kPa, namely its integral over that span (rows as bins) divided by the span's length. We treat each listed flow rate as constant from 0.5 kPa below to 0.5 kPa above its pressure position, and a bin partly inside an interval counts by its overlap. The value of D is 1.10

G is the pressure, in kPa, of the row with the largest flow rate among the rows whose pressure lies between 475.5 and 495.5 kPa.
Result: 478.0 kPa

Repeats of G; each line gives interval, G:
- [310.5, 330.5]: 327.0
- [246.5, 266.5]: 266.0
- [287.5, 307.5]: 294.0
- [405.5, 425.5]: 406.0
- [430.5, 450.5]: 445.0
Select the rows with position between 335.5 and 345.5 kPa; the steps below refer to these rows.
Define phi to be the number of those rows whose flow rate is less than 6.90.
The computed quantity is 0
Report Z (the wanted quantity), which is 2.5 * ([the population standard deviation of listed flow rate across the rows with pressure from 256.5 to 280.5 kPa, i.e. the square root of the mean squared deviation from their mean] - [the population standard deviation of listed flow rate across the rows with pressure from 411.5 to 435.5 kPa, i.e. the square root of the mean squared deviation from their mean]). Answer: -1.0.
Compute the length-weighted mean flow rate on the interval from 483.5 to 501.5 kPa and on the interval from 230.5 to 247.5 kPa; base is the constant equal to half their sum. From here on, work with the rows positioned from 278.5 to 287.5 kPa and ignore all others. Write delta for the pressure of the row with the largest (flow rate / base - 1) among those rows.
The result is 280.0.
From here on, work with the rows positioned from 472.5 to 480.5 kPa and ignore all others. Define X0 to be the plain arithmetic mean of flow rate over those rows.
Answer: 7.3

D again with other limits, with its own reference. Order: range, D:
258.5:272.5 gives 0.98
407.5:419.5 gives 1.07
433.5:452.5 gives 1.03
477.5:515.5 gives 1.23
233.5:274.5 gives 0.98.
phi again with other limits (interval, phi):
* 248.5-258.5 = 10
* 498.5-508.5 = 7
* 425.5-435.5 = 5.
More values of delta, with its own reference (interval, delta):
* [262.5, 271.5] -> 269.0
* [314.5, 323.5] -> 323.0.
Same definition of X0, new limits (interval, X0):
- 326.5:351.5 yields 7.1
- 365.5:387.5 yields 7.5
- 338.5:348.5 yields 7.2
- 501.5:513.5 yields 7.1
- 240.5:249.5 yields 6.2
